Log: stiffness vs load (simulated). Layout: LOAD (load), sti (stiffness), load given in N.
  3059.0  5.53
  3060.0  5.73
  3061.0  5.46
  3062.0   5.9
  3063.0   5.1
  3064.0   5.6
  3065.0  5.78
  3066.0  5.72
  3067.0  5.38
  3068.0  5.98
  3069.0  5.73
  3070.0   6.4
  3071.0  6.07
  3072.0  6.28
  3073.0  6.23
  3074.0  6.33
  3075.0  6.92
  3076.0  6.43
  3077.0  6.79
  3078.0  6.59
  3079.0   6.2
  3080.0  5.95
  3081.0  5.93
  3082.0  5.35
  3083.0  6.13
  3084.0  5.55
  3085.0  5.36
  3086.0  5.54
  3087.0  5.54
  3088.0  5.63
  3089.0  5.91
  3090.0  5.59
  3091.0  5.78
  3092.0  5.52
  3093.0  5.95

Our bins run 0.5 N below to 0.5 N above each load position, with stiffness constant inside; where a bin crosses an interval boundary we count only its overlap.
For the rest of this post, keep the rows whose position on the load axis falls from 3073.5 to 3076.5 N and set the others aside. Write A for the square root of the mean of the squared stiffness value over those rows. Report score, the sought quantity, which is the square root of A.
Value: 2.56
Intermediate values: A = 6.57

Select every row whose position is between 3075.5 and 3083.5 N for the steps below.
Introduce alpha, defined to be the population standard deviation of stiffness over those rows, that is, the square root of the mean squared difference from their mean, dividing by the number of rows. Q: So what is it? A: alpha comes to 0.420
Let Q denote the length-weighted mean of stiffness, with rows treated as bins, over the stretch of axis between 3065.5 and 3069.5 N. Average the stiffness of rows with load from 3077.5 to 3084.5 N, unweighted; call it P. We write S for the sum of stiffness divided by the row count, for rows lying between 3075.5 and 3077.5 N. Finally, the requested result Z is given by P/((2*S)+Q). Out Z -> 0.31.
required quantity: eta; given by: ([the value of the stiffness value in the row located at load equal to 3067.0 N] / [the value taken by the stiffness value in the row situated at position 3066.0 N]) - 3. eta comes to -2.06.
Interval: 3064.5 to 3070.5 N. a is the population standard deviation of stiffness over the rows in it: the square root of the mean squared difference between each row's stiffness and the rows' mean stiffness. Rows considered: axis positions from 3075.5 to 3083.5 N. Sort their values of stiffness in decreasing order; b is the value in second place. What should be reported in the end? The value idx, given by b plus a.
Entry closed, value 6.90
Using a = 0.309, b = 6.59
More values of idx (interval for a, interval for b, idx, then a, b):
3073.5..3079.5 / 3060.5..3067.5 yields 6.03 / 0.252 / 5.78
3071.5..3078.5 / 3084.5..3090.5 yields 5.88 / 0.246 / 5.63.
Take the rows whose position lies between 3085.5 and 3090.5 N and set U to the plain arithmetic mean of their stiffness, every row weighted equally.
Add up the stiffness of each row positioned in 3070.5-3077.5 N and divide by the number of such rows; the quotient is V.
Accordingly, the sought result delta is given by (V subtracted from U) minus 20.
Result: -20.8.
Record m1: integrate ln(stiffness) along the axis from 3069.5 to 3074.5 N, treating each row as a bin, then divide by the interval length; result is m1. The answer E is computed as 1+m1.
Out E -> 2.83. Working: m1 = 1.83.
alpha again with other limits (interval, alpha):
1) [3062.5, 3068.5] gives 0.286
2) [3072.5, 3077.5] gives 0.268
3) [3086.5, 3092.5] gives 0.139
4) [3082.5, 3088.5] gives 0.240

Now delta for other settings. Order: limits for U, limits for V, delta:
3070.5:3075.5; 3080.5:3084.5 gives -19.4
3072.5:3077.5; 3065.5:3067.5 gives -19.0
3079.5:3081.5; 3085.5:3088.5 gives -19.6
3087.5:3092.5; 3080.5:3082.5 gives -20.0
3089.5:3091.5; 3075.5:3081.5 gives -20.6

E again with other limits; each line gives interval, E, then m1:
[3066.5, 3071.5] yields 2.78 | 1.78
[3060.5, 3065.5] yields 2.72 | 1.72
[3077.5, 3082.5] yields 2.79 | 1.79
